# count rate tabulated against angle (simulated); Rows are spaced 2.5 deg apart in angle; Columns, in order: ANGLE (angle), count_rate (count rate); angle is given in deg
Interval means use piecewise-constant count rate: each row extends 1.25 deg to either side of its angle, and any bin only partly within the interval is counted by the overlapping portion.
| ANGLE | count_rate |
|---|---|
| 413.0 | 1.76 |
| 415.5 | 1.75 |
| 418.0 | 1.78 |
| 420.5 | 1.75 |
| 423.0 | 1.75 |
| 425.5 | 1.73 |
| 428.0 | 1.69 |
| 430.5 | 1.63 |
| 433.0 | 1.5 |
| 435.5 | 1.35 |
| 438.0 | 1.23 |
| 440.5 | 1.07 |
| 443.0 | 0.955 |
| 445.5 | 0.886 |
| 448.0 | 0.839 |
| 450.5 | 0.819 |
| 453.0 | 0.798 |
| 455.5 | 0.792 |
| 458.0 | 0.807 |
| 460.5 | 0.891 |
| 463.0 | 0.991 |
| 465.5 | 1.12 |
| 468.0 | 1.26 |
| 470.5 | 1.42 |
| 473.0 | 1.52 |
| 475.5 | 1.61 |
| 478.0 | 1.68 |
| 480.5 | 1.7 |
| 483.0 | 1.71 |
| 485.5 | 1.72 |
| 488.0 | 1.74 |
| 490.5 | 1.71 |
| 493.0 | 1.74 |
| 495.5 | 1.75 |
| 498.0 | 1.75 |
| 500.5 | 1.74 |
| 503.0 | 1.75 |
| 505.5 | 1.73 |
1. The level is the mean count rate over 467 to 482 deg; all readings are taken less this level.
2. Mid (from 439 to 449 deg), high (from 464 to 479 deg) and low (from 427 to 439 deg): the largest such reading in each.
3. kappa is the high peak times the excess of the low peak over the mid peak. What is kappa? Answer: 0.09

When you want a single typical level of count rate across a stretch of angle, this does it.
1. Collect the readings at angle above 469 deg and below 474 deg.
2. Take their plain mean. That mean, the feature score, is 1.5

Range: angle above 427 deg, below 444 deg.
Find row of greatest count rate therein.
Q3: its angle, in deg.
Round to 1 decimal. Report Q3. 428.0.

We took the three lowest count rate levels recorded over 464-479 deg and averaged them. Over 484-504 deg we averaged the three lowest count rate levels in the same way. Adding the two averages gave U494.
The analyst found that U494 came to 3.0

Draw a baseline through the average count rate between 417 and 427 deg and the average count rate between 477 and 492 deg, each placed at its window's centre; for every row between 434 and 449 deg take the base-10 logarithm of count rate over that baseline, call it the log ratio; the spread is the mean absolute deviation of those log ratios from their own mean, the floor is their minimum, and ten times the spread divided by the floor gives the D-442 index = -2.1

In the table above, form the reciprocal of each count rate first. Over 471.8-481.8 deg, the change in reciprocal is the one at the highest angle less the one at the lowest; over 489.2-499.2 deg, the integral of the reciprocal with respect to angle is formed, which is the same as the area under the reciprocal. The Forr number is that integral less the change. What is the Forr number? 5.8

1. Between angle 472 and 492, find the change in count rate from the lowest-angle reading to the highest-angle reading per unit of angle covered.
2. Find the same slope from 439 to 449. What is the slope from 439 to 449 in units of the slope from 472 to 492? -3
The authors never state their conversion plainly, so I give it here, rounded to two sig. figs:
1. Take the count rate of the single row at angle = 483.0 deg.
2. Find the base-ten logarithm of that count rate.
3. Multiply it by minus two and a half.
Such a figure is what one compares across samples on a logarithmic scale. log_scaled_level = -0.58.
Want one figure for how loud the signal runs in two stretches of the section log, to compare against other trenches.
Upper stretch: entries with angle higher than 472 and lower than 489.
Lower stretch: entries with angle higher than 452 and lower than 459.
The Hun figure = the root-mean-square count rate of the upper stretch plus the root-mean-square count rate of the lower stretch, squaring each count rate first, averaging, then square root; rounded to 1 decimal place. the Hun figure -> 2.5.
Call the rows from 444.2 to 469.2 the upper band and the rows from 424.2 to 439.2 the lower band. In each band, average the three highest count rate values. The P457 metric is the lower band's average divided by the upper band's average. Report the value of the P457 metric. 1.5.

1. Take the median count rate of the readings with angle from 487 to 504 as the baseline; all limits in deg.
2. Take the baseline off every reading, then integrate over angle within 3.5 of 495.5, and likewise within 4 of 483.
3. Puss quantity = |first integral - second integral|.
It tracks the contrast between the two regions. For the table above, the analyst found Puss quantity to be 0.3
